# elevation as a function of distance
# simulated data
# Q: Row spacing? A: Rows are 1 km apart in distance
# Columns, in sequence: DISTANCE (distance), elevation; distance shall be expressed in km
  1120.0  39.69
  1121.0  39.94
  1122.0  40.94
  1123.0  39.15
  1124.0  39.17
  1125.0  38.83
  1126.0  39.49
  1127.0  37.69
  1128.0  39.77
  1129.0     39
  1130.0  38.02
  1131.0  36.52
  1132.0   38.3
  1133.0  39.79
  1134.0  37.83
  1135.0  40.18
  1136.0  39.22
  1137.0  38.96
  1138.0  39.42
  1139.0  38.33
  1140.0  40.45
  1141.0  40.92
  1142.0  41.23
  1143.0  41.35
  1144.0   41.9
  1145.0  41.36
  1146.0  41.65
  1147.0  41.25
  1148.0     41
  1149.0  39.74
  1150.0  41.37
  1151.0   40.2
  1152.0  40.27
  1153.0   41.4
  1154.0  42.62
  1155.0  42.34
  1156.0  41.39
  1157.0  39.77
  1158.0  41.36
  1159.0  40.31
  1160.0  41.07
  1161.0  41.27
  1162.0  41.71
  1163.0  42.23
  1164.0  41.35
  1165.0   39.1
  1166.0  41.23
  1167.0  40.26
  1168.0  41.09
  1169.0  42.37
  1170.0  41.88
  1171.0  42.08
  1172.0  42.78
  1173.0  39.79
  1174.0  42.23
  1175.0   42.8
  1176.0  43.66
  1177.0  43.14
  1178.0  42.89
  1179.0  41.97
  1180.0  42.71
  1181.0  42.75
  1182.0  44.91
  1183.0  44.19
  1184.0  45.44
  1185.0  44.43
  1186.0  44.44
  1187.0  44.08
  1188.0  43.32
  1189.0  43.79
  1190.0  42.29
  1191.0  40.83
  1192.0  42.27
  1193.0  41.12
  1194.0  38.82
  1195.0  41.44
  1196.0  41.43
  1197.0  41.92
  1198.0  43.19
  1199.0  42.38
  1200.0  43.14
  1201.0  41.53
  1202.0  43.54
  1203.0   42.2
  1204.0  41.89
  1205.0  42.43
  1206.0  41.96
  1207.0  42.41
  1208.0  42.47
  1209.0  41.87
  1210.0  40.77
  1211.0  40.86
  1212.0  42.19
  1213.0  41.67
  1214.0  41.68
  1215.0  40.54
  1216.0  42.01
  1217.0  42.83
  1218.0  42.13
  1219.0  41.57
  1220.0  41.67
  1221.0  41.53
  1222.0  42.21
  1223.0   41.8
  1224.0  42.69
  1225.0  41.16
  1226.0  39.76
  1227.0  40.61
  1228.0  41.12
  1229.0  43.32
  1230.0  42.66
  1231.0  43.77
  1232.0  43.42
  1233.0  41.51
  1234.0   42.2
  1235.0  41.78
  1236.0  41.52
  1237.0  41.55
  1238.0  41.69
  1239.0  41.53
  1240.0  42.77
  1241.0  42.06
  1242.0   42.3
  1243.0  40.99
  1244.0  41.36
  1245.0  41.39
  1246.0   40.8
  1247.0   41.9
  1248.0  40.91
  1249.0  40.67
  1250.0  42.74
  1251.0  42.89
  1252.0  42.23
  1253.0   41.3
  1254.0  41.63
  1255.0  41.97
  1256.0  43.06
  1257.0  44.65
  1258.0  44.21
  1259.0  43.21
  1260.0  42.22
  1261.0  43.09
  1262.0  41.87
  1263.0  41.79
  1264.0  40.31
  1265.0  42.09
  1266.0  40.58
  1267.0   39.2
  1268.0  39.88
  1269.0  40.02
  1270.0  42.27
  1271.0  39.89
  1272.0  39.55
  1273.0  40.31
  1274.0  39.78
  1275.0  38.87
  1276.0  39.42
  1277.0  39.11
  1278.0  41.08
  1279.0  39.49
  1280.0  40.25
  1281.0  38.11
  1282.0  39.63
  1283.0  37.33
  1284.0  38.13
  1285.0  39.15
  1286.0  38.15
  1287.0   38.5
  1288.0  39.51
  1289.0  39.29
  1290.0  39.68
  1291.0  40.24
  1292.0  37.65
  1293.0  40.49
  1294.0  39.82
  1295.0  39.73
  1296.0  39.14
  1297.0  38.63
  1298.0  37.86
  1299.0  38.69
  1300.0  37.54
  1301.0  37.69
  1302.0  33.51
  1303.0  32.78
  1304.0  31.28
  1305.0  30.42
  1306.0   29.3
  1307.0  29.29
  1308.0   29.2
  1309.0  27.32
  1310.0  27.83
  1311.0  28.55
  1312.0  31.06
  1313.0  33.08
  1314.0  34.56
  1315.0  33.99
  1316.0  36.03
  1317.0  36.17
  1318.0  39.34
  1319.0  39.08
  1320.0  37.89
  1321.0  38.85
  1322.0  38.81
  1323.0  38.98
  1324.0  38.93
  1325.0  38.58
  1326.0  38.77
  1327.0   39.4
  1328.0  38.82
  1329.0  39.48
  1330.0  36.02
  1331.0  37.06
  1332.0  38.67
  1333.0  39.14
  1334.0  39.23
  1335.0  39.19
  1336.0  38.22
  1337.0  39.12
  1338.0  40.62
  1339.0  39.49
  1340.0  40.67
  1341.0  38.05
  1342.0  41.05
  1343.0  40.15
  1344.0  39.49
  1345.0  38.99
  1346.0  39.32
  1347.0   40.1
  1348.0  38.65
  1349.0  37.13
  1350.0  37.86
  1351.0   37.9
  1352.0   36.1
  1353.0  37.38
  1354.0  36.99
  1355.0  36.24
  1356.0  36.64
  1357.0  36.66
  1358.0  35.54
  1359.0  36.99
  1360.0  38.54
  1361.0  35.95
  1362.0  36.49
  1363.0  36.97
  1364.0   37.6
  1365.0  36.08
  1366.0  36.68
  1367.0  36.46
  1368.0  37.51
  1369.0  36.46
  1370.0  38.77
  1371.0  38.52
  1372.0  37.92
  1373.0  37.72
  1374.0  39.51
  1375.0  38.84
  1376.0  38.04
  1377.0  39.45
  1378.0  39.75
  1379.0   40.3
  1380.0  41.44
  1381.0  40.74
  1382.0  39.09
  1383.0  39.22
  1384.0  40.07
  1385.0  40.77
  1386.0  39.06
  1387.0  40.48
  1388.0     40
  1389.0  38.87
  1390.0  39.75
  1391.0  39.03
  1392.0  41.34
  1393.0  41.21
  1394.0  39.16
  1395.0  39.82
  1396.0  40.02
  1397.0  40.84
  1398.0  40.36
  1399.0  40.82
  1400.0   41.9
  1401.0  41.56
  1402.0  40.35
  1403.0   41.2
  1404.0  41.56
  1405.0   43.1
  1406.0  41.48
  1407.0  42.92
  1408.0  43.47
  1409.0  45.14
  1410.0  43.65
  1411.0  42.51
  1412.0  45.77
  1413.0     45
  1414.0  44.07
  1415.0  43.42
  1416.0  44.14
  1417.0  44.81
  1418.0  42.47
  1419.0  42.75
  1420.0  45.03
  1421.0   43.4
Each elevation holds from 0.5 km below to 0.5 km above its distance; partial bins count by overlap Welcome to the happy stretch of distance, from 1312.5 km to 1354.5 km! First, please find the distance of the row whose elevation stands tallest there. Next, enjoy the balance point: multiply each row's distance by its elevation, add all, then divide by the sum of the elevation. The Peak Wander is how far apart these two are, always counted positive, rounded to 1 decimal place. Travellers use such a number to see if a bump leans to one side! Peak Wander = 8.3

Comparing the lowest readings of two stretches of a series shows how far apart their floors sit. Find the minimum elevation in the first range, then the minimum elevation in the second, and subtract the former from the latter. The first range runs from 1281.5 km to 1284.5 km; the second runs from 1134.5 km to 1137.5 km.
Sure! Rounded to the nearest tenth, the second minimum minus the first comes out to 1.6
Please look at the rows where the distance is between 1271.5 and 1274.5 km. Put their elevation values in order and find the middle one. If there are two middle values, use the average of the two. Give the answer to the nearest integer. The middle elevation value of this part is 40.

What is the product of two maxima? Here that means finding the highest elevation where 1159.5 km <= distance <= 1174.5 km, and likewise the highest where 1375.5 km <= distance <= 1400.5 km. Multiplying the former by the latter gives 1792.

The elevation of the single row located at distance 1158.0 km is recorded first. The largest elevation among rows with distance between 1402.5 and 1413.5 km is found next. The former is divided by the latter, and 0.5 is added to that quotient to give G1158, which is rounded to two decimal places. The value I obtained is 1.40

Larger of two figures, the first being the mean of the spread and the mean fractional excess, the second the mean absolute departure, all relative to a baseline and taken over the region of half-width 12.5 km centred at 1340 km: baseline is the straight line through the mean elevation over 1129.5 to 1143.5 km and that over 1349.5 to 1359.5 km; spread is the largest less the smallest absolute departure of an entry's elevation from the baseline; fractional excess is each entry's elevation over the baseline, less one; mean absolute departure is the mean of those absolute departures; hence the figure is 2.0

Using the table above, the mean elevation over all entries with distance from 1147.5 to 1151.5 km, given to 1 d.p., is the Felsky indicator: 40.6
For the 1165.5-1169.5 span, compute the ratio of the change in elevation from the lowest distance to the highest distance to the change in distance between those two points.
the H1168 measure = 0.38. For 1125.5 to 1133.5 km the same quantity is 0.04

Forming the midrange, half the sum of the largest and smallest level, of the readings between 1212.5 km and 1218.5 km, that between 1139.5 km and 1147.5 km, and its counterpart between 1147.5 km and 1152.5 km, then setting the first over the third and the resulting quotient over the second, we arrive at 0.0250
